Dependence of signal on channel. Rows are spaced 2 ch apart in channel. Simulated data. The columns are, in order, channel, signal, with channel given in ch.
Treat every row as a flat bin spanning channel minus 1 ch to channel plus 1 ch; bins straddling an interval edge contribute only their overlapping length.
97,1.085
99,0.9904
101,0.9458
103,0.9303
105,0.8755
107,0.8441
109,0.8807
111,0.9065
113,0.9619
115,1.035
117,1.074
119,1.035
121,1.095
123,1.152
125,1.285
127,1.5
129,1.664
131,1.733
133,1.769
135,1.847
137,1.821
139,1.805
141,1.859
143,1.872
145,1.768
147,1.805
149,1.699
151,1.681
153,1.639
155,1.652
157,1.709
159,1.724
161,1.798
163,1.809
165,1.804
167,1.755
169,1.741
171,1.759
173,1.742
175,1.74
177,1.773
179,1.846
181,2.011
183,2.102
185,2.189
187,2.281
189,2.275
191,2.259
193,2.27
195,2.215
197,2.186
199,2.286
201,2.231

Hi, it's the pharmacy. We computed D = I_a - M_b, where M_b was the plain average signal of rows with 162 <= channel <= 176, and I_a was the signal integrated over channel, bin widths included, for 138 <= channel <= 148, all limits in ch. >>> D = 16.5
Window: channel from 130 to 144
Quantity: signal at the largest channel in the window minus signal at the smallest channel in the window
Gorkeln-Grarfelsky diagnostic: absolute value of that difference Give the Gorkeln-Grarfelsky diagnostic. 0.14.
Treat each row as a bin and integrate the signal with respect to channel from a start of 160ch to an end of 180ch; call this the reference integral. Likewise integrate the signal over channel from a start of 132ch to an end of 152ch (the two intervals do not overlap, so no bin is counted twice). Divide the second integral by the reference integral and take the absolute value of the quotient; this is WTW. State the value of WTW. 1.0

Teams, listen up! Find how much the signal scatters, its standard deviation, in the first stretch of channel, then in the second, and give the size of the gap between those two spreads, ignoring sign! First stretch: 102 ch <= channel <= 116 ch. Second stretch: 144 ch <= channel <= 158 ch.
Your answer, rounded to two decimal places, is 0.00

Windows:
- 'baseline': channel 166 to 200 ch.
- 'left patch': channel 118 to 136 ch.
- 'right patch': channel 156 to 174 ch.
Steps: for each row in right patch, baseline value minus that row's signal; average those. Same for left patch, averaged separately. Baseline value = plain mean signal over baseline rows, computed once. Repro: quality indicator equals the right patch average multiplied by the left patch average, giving 0.15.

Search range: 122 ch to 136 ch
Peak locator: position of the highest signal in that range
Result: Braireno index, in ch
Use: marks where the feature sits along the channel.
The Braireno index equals 135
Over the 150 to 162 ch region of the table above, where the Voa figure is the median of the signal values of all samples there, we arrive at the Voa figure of 1.7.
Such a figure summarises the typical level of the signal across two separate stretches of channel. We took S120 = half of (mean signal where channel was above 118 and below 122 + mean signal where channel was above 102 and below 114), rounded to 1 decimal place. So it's 1.0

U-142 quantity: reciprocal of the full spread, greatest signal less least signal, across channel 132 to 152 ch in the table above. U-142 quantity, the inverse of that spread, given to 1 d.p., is 5.2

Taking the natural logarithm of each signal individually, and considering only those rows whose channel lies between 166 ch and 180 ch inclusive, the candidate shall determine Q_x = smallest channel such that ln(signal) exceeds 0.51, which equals 167 ch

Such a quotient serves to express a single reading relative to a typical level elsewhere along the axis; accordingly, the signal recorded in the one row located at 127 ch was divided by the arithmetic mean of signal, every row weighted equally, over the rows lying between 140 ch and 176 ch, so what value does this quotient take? 0.86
